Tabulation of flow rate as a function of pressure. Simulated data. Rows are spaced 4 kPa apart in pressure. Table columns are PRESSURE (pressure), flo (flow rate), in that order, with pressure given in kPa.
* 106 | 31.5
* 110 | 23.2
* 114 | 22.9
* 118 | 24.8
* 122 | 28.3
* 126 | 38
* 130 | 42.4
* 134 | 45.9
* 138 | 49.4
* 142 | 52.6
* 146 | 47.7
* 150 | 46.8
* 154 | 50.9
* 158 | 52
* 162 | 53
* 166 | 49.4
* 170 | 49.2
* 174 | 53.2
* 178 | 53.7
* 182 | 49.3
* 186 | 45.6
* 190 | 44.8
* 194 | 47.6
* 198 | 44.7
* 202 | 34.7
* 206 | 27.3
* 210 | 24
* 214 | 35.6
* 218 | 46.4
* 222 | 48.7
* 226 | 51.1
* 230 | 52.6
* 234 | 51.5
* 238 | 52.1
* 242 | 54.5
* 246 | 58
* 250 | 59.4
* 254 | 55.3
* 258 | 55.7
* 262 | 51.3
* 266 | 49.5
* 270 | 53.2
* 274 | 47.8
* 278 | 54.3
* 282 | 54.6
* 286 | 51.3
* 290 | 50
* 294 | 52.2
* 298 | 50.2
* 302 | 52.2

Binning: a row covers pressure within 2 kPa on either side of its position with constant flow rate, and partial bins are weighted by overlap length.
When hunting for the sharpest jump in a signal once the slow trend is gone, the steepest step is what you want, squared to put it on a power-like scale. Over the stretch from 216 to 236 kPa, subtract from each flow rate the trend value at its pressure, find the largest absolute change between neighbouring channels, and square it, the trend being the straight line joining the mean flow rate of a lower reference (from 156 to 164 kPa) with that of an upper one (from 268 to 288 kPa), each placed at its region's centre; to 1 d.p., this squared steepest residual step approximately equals 5.8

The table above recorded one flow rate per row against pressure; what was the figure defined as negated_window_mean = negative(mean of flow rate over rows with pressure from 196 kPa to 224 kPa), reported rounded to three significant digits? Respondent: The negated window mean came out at -37.3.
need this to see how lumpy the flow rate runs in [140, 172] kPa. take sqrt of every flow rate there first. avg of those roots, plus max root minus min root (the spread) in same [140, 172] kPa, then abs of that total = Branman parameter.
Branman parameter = 7.52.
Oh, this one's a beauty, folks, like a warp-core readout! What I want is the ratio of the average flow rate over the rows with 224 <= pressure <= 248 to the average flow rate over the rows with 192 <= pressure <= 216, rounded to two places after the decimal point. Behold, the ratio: 1.50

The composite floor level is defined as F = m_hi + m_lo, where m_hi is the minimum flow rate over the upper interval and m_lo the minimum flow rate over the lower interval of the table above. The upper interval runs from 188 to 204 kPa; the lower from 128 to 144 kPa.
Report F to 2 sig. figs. 77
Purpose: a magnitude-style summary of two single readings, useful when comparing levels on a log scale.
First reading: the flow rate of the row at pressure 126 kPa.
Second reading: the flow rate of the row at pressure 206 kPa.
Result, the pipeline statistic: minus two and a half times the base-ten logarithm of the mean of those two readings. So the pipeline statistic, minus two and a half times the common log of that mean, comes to -3.8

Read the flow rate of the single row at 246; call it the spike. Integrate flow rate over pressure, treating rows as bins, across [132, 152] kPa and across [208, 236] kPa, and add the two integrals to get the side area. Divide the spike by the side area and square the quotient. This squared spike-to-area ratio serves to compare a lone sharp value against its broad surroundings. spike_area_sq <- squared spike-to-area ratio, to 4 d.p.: 0.0007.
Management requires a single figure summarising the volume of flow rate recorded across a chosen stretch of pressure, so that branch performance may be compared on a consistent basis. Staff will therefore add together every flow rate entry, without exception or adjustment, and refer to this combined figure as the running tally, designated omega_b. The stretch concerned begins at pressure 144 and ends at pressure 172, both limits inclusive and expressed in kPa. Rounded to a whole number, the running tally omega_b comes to 349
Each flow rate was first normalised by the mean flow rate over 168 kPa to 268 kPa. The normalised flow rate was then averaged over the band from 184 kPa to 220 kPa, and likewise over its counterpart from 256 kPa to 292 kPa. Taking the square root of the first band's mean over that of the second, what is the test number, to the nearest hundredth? 0.87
